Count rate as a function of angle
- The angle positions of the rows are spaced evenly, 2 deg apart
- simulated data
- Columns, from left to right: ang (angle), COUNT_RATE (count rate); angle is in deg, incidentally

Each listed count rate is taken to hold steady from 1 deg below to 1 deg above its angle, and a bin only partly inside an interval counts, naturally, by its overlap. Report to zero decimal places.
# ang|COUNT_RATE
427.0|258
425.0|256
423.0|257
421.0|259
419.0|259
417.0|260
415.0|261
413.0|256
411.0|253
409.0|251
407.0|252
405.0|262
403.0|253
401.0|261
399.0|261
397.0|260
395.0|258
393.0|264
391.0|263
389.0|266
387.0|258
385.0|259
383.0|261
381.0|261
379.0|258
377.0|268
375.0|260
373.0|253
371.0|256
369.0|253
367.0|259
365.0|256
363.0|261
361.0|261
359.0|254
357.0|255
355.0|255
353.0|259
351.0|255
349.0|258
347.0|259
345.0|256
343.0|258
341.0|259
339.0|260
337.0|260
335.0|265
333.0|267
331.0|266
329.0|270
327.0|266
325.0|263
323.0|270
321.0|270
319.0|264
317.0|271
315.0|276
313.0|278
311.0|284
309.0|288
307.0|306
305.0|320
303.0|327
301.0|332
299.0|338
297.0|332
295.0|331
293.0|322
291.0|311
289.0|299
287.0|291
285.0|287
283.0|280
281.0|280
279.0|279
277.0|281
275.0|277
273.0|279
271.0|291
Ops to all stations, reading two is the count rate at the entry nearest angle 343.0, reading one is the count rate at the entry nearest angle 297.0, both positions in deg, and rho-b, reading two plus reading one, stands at 590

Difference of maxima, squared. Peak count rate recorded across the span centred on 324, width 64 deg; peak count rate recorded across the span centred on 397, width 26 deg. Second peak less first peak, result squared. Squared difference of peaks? 5184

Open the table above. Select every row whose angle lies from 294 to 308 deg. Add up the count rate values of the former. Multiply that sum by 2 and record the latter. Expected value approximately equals 4572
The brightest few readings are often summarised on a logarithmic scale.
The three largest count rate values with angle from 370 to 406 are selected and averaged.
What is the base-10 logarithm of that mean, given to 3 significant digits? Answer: 2.42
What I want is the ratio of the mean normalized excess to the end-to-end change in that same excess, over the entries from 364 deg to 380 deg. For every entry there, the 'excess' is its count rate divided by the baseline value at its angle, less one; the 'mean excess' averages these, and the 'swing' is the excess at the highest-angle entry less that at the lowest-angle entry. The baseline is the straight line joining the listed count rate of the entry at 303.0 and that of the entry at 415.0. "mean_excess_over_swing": -3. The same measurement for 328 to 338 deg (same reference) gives 7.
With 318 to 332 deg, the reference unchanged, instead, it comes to -6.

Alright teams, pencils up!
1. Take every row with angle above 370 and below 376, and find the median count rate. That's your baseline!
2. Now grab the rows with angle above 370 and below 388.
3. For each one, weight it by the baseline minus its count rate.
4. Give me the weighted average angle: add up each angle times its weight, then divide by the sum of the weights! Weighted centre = 380.4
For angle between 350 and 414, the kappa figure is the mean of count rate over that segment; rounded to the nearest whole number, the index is 258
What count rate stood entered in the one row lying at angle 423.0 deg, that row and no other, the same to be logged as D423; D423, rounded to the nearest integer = 257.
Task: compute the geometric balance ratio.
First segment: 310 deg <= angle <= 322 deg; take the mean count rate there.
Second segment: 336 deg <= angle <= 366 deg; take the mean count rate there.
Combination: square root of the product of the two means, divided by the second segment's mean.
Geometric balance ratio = 1.03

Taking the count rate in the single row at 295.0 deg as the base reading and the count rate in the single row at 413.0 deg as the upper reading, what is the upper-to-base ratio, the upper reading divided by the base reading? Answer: 0.77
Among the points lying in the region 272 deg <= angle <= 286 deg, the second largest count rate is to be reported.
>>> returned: 281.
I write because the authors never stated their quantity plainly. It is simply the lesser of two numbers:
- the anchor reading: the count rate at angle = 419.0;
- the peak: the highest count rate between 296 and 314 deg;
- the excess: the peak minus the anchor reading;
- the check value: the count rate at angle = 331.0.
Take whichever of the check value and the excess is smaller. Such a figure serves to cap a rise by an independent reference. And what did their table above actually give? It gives 79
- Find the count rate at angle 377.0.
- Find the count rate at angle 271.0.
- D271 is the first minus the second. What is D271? -23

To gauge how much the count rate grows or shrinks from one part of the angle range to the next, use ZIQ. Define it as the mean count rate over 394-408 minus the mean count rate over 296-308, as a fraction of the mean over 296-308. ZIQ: -0.208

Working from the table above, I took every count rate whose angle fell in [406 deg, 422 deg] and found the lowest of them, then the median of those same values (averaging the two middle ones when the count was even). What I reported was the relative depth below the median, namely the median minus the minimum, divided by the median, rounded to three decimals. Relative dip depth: 0.025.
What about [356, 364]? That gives 0.016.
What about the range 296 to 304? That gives 0.015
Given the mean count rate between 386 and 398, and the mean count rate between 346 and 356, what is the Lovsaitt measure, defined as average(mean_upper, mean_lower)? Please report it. 259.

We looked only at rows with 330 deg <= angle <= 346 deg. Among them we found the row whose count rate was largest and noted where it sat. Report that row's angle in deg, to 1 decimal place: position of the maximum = 333.0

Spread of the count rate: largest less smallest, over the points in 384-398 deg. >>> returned 8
